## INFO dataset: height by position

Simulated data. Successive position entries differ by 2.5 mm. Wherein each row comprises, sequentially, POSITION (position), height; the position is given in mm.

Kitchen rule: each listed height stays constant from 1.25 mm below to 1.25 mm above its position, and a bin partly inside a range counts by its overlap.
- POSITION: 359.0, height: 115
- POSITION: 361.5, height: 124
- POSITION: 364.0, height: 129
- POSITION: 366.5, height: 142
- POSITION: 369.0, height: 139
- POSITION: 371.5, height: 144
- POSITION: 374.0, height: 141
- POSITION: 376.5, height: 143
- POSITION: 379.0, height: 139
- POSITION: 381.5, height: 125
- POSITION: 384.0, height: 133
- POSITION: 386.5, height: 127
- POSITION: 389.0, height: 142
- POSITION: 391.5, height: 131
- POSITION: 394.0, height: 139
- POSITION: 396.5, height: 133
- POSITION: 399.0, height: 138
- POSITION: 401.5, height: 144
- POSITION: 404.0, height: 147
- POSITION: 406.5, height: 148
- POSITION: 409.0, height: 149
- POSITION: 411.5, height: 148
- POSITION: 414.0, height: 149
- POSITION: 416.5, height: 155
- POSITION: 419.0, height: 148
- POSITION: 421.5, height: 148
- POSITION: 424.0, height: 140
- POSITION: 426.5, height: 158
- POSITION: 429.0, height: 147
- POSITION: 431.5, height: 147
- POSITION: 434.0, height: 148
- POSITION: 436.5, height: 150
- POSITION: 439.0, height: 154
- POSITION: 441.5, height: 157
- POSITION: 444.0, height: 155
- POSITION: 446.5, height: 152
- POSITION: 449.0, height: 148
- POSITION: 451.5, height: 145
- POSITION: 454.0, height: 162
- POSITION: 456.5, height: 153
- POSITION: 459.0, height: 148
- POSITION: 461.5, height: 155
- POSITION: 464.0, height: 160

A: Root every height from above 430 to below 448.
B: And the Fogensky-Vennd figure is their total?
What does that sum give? 86.3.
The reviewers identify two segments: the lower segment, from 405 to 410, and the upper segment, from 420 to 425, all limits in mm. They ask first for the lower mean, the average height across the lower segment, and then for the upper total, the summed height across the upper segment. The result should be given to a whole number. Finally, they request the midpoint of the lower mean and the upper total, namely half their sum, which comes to 218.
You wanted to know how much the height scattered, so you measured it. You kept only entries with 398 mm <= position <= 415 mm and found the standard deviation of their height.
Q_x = 4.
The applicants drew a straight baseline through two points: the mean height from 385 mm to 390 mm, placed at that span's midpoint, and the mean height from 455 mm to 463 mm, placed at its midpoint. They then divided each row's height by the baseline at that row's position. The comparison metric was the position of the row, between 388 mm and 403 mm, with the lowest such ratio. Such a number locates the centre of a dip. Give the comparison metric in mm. 391.5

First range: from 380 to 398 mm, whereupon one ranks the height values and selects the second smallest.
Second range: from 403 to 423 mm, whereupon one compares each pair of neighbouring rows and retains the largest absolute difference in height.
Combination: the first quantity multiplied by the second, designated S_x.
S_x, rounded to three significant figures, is 889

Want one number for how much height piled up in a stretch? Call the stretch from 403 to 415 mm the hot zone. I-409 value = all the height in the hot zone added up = 741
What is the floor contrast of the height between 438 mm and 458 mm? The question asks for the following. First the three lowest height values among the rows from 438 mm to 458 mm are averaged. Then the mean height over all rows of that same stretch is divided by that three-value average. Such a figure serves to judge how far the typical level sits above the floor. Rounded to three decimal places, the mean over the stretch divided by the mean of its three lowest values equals 1.033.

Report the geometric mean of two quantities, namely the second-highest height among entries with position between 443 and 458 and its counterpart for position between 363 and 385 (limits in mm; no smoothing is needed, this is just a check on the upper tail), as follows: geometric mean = 149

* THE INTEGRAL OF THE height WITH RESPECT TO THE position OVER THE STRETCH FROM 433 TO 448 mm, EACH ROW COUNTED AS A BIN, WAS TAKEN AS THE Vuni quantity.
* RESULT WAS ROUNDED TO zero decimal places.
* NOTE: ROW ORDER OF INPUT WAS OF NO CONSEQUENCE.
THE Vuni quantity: 2290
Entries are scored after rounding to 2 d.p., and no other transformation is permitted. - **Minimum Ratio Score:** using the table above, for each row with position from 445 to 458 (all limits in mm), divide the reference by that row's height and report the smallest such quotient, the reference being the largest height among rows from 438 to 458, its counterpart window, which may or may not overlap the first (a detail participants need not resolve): 1.00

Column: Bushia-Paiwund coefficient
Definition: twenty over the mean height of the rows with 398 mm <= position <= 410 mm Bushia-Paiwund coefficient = 0.138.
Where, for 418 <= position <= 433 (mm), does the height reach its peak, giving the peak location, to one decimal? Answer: 426.5 mm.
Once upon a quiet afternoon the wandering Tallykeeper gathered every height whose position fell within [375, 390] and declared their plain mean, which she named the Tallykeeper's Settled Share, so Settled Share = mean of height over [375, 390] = 134.8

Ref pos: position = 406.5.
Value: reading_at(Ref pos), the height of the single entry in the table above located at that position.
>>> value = 148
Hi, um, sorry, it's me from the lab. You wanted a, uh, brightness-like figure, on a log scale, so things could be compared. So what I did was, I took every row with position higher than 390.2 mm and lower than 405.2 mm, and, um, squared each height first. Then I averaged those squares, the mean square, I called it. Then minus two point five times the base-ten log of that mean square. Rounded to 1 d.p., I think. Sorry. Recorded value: -10.7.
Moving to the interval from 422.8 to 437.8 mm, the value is -10.9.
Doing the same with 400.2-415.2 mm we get -10.8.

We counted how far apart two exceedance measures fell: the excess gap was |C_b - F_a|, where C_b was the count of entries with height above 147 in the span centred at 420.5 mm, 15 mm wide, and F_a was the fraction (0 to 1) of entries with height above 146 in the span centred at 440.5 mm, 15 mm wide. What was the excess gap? 4.0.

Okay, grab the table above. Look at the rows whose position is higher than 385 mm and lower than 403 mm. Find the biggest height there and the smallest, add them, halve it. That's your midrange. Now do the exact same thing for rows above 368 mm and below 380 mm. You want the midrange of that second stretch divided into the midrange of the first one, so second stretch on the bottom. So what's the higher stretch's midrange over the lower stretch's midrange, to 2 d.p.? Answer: 0.96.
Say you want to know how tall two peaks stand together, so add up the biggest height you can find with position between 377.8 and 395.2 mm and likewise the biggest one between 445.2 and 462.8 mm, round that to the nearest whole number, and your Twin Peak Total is 304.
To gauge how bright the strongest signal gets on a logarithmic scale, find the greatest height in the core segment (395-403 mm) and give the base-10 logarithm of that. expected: 2.16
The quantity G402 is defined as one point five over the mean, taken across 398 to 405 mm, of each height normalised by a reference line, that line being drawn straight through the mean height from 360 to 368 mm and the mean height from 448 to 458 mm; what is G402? 1.47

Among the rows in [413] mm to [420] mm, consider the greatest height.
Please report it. 155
